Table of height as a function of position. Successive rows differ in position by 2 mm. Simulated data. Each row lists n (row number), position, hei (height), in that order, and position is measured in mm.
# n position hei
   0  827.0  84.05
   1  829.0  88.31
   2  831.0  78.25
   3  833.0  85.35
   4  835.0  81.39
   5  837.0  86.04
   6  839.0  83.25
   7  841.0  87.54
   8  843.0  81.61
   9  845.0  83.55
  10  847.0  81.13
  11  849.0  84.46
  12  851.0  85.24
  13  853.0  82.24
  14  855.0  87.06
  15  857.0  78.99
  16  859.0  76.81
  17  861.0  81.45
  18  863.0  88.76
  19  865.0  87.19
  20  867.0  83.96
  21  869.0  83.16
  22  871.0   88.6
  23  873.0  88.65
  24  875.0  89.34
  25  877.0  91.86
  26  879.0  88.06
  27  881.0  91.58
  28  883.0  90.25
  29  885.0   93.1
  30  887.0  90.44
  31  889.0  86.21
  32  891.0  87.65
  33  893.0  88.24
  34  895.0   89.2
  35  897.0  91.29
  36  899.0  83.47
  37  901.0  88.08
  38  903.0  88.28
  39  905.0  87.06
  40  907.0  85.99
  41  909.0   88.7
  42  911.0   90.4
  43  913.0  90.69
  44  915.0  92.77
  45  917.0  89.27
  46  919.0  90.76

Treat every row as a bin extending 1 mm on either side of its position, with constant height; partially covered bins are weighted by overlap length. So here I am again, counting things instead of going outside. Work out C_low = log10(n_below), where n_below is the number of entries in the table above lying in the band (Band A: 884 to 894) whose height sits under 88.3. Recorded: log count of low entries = 0.48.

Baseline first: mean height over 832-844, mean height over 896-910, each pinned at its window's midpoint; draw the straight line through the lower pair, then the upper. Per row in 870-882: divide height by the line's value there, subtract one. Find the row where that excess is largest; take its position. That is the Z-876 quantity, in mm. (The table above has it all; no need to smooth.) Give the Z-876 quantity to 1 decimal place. 877.0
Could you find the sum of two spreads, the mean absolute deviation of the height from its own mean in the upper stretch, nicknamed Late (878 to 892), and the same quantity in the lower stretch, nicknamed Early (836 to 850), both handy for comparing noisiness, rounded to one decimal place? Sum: 3.8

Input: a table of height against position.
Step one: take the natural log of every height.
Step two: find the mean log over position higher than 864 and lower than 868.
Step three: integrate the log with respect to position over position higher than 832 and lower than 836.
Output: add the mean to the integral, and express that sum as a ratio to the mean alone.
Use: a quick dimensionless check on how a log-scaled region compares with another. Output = 4.98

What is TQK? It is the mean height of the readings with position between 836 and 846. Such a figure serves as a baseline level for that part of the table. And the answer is 84.4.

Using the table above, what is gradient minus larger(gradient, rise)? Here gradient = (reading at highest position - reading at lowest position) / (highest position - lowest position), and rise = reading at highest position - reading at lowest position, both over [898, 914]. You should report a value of -6.7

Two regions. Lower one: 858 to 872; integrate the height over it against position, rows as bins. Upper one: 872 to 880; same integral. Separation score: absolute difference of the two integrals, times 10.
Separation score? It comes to 4640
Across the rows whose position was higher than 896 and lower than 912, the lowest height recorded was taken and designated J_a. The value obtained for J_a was 83.47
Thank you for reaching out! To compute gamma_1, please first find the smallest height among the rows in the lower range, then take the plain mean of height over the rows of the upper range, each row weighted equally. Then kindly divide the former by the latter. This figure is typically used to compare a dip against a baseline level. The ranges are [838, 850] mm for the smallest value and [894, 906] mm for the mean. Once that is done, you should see 0.923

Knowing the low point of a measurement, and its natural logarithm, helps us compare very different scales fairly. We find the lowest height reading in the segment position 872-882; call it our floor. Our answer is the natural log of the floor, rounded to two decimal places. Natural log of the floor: 4.48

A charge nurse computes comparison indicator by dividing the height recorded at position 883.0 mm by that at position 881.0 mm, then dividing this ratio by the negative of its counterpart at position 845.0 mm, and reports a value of -0.0118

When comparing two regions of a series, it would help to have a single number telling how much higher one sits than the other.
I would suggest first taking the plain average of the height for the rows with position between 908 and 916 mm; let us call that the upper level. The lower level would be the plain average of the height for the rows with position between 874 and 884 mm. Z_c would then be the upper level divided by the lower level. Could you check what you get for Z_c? 1.00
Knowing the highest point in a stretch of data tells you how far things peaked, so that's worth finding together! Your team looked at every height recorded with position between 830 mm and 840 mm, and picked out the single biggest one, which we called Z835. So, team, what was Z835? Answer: 86.04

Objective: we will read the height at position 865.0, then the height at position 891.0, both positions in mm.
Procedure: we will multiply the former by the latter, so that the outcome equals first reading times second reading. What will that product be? 7642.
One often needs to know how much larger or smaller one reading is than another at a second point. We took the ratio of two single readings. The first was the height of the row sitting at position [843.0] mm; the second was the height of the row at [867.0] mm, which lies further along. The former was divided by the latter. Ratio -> 0.97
